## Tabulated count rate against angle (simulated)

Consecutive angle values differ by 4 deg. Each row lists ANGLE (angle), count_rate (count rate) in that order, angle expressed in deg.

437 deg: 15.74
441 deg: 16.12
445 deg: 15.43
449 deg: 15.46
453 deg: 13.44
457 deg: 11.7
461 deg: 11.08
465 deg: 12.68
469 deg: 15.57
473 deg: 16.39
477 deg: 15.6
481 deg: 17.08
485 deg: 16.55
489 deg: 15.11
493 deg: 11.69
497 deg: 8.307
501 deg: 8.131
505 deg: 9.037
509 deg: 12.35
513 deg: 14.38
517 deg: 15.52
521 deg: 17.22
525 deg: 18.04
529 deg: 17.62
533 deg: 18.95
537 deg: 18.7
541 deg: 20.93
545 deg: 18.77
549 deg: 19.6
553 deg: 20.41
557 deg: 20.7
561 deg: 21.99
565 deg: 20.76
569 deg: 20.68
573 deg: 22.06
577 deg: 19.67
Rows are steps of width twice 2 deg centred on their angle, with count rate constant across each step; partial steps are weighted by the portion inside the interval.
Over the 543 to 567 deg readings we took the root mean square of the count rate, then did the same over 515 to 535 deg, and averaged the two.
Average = 19.0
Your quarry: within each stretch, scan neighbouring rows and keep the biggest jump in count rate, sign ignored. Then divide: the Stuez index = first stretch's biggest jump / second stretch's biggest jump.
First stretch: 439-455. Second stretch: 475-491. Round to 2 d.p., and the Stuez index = 1.36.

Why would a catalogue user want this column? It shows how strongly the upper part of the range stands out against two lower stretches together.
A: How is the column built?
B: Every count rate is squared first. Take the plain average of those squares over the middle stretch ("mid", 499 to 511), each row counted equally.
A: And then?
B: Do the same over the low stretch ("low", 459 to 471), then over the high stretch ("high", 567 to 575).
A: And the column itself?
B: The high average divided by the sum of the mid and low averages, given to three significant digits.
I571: 1.66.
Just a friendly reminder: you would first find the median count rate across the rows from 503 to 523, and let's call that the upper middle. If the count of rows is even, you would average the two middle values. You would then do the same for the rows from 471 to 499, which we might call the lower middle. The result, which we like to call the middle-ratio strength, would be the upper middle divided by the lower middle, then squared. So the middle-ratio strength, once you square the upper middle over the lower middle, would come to 0.8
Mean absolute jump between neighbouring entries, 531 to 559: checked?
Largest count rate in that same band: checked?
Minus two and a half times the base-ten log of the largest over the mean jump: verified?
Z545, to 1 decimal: -3.2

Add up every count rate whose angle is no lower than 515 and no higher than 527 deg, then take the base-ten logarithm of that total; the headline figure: 1.71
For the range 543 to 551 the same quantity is 1.58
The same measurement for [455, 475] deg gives 1.83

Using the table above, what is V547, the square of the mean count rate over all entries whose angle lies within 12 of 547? 394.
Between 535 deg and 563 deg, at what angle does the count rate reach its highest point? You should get 561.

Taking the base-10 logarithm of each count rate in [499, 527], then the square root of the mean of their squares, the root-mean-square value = 1.12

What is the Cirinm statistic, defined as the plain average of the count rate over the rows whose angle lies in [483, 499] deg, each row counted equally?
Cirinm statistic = 12.9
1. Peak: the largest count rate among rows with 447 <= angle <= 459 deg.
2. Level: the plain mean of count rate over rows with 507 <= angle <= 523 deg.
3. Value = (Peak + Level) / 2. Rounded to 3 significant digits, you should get 15.2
